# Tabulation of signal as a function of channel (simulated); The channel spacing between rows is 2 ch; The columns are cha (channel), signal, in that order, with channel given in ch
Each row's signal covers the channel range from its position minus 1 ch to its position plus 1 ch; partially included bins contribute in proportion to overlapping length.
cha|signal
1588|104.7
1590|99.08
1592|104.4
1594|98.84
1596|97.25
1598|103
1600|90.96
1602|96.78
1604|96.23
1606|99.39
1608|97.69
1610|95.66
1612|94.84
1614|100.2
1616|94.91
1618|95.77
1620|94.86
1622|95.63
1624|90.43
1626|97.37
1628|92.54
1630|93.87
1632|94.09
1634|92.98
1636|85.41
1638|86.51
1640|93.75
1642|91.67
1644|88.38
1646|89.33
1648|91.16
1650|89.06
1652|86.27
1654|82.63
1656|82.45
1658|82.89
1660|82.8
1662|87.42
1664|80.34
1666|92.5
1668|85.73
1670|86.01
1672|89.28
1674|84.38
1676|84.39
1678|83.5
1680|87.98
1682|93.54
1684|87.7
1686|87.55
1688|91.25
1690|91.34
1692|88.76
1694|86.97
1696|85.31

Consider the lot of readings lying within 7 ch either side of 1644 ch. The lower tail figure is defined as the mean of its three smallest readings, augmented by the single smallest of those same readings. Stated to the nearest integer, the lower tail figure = 174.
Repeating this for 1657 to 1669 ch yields 162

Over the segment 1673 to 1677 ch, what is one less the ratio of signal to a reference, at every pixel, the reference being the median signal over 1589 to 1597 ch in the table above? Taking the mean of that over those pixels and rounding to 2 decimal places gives 0.15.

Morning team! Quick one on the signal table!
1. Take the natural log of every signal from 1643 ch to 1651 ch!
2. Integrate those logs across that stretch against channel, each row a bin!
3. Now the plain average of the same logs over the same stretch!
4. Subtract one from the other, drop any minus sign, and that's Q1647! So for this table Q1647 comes 31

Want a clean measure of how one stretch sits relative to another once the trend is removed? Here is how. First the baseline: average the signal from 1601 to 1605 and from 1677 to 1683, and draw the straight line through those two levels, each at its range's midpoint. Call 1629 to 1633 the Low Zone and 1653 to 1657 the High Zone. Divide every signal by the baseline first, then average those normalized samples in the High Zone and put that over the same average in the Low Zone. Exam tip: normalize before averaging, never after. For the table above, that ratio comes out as 0.90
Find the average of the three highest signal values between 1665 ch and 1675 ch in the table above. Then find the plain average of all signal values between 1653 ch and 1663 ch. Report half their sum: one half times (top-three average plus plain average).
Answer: 86.5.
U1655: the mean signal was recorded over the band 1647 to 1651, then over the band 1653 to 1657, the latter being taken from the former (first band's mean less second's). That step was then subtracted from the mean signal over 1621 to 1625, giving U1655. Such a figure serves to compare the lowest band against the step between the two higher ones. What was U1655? 85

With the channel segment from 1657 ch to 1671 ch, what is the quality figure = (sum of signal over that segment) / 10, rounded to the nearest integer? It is 60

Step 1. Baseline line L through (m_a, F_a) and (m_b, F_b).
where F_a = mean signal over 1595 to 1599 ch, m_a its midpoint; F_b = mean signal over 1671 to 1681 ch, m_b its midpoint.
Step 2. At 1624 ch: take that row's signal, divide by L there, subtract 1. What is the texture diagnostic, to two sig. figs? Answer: -0.051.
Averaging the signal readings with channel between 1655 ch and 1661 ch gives 82.7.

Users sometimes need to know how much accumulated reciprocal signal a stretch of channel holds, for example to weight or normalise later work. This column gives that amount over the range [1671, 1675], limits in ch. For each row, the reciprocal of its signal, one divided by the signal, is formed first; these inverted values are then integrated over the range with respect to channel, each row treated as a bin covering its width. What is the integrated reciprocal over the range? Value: 0.0461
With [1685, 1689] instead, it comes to 0.0448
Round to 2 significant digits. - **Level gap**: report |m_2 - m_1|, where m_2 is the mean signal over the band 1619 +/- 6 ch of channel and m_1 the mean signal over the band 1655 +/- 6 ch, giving 11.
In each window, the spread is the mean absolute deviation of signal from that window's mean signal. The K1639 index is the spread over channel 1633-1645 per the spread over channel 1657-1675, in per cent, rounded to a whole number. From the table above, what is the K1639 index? 109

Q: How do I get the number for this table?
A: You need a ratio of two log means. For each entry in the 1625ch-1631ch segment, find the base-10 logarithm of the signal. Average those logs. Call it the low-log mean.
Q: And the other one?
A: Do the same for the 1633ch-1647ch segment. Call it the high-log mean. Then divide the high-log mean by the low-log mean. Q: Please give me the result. 0.988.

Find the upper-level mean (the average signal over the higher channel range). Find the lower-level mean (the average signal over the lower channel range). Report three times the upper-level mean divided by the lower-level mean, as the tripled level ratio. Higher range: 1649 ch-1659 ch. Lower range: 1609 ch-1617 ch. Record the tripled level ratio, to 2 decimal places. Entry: 2.63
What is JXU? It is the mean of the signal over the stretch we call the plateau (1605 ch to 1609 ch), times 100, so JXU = 9854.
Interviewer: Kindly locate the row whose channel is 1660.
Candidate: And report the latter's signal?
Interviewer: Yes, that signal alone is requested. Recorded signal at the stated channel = 82.8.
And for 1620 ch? 94.86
